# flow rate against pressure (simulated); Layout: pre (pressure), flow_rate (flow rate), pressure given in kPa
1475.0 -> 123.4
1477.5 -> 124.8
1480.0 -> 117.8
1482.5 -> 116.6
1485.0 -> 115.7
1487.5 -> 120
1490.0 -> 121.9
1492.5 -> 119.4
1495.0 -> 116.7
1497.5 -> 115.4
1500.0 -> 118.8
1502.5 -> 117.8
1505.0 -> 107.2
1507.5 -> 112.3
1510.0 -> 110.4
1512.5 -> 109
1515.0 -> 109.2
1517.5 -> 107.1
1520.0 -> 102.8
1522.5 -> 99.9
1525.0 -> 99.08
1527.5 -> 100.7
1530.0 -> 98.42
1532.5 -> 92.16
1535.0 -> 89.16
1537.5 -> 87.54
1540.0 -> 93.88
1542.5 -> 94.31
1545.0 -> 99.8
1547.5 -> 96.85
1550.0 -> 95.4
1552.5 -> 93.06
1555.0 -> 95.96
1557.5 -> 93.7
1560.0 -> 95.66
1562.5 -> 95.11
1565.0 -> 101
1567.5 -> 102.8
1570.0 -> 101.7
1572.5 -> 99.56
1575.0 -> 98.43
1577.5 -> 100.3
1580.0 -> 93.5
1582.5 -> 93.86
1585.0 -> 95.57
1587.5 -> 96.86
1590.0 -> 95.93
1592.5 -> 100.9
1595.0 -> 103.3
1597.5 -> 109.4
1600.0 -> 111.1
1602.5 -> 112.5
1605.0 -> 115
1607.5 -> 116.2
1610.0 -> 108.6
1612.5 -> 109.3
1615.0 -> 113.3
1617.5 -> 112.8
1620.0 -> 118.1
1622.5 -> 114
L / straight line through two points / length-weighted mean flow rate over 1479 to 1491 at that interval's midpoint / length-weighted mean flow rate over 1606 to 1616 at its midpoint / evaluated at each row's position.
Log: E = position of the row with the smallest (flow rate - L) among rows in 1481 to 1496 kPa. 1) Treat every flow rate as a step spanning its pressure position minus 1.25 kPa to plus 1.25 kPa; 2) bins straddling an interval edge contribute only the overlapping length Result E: 1485.0 kPa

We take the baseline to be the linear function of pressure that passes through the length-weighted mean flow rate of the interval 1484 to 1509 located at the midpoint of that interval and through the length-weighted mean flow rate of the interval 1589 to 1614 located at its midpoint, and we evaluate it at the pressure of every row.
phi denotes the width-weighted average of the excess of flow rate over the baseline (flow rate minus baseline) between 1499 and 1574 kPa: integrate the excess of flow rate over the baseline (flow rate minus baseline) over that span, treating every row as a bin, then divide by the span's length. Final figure -13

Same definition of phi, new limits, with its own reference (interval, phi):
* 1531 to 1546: -20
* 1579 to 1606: -7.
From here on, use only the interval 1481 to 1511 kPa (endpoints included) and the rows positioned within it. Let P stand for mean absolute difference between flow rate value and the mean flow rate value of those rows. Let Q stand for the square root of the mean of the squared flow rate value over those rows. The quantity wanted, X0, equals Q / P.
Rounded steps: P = 3.2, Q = 116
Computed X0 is 36.5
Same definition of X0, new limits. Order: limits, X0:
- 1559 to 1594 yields 35.9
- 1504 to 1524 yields 35.9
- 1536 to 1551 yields 34.8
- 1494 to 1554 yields 12.9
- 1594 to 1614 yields 36.6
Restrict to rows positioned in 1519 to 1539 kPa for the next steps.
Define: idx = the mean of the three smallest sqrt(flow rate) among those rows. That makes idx 9.5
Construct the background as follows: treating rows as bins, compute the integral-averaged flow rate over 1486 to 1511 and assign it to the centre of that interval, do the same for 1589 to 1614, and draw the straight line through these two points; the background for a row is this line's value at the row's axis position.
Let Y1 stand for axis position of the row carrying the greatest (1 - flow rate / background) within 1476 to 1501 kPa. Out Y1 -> 1485.0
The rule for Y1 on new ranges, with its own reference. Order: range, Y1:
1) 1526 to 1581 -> 1537.5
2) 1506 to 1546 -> 1537.5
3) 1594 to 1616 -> 1595.0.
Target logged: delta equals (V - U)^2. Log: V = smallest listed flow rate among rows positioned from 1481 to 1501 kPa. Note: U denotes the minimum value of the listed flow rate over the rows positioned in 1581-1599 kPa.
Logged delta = 464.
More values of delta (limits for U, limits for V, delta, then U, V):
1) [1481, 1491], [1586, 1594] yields 391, 115.7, 95.93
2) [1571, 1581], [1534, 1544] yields 36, 93.5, 87.54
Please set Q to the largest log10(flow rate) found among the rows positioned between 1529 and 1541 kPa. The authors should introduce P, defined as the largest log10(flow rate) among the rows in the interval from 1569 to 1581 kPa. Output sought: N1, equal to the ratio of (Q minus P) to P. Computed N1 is -0.007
